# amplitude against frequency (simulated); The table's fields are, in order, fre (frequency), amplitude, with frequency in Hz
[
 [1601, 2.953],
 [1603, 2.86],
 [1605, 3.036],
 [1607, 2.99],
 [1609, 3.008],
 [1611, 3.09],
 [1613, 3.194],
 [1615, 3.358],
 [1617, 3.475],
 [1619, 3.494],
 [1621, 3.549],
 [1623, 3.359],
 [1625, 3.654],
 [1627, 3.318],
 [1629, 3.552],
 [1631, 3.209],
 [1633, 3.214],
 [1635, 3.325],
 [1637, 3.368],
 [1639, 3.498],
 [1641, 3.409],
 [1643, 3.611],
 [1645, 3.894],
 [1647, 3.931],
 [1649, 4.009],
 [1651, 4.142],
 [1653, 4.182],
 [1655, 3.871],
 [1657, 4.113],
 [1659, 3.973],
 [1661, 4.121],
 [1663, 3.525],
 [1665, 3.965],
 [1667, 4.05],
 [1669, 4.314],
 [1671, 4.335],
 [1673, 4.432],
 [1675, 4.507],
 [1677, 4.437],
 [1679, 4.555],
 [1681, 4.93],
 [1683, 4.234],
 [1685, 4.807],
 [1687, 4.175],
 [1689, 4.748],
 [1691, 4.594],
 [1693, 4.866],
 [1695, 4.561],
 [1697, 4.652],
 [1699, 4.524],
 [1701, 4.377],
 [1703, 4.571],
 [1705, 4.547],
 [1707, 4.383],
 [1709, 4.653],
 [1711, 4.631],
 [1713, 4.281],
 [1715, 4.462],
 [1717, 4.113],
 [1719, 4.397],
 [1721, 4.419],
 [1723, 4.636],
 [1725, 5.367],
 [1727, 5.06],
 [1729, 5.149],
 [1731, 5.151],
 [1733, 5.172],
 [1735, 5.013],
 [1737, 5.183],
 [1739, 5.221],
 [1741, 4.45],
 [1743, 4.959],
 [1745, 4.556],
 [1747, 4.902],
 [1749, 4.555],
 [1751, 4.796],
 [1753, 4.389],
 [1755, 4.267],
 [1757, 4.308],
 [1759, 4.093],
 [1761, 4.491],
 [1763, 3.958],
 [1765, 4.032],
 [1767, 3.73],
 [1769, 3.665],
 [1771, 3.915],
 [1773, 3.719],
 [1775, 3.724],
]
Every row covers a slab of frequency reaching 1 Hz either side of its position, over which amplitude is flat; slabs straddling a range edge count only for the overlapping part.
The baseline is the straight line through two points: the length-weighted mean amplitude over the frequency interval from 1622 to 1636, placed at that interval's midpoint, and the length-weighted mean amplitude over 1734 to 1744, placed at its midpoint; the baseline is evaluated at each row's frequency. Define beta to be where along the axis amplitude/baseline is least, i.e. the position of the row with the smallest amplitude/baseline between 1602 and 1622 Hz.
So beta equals 1603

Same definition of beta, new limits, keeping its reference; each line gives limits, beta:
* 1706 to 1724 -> 1717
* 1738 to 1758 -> 1755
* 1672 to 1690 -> 1687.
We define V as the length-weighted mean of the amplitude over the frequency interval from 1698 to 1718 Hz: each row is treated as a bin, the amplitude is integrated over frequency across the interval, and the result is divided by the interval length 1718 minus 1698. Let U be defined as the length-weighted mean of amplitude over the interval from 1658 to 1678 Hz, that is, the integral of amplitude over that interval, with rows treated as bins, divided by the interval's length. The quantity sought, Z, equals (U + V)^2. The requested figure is 74.3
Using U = 4.17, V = 4.45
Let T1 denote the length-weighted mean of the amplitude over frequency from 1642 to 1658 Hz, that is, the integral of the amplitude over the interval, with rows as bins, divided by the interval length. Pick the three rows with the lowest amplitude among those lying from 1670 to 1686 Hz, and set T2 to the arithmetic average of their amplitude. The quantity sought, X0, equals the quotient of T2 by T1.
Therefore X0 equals 1.09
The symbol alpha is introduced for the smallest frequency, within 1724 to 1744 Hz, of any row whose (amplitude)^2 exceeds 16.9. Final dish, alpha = 1725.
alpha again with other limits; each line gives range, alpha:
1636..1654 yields 1651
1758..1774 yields 1761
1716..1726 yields 1717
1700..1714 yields 1701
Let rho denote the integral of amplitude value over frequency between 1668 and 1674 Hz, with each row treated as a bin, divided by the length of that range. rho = 4.4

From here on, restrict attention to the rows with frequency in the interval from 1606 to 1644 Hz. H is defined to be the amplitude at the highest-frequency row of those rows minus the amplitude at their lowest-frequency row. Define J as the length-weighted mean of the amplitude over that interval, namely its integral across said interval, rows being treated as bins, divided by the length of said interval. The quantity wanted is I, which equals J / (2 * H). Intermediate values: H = 0.6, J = 3.4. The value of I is 2.7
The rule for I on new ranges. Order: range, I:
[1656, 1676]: 5.2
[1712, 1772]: -6.2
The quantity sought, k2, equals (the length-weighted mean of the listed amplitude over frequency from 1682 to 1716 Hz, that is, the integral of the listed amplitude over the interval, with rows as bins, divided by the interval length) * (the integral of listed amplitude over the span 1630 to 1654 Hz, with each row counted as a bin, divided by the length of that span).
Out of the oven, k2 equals 17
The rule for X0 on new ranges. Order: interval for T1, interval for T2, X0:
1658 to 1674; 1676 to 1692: 1.05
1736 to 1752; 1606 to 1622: 0.63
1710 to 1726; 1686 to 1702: 0.96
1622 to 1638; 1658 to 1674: 1.13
